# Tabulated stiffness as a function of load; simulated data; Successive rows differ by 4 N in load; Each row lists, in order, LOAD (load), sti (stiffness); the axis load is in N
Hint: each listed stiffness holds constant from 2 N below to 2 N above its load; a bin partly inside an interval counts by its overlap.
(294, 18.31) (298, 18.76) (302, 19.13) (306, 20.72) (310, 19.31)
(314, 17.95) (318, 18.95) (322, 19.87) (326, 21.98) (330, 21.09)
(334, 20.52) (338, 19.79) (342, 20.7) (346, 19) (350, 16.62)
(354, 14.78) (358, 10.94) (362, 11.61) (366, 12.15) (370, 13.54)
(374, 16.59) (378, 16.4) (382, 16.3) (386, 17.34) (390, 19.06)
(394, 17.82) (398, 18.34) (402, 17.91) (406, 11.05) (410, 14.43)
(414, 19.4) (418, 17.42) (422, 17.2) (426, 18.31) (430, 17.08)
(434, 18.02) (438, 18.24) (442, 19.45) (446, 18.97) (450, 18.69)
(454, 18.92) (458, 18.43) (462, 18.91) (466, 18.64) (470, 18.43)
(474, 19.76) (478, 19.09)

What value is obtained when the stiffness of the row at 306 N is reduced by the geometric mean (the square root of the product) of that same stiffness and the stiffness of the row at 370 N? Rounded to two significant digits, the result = 4.0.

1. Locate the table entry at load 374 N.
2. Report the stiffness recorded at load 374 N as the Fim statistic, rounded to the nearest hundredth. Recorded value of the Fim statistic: 16.59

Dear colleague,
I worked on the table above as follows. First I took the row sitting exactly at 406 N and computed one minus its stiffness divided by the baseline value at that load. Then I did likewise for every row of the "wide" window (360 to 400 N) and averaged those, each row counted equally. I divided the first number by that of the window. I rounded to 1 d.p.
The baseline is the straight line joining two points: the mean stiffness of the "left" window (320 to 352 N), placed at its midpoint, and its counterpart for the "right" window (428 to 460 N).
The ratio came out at 2.4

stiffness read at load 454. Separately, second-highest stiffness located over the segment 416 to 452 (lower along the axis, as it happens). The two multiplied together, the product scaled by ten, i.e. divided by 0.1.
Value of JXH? 3589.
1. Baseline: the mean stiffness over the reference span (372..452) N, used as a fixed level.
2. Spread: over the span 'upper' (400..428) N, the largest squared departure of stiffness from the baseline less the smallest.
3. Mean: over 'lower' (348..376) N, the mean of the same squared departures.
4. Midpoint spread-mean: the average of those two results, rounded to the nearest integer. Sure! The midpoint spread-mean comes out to 29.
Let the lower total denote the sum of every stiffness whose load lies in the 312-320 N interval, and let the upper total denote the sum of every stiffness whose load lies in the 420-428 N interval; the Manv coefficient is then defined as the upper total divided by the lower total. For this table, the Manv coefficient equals 1.0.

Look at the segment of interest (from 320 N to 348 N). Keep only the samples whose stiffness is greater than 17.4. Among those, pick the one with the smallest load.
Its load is 322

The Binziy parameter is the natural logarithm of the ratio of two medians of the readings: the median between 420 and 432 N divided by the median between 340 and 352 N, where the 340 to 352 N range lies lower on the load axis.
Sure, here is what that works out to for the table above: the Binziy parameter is -0.10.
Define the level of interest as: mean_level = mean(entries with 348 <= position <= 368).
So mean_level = 13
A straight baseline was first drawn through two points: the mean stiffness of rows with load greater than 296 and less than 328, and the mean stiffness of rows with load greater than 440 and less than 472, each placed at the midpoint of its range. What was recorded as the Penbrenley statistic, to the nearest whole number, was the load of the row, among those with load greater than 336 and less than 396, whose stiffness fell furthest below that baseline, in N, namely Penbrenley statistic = 358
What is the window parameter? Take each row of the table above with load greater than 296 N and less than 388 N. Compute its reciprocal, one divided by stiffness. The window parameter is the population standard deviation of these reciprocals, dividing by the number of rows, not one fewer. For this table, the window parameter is 0.0126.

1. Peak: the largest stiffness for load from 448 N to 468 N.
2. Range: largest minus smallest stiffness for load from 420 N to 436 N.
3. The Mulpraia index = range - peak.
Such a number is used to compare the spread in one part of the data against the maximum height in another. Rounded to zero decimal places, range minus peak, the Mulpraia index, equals -18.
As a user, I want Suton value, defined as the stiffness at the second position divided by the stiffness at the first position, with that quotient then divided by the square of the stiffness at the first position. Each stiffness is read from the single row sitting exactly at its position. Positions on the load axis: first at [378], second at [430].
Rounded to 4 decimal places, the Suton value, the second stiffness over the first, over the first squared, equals 0.0039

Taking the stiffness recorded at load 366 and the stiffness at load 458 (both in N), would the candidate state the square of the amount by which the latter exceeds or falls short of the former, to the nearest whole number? 39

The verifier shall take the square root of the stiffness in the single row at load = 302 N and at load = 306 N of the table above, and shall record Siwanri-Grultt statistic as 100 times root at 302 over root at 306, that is 96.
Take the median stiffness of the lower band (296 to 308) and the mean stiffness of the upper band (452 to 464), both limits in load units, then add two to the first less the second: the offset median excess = 2.4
